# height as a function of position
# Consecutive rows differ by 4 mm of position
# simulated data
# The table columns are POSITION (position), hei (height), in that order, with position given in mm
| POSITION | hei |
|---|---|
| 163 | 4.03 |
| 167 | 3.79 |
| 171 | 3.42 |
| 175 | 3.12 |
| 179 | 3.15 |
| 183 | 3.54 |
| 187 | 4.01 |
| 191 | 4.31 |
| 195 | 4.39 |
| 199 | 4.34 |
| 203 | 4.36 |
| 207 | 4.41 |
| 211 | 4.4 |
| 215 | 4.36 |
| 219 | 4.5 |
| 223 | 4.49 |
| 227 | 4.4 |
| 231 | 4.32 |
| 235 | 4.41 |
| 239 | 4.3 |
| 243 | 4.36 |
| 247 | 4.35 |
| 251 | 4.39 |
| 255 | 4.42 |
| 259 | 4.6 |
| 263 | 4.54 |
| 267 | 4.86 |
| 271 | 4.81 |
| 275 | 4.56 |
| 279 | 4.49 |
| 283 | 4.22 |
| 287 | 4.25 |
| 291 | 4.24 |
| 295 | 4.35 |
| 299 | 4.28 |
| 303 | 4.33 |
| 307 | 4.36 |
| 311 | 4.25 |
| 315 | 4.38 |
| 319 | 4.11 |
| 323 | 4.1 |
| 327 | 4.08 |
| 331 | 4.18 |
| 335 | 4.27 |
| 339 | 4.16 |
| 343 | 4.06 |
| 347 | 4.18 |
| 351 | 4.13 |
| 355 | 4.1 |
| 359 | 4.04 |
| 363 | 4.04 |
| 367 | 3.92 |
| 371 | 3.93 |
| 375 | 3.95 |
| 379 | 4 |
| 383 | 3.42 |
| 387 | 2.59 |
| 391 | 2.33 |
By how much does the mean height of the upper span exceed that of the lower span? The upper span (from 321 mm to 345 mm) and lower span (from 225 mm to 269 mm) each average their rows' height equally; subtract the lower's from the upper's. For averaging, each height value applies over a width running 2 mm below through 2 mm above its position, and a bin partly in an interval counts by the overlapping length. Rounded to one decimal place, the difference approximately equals -0.3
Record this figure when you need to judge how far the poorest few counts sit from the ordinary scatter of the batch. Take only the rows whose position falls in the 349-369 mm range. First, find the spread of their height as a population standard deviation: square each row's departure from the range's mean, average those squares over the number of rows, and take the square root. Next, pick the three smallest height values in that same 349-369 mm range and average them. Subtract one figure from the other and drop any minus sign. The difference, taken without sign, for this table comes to 3.93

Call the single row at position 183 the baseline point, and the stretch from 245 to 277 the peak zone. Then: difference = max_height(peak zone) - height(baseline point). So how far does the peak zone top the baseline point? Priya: 1.3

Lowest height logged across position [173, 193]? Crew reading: 3.12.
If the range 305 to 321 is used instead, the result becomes 4.11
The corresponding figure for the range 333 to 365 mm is 4.04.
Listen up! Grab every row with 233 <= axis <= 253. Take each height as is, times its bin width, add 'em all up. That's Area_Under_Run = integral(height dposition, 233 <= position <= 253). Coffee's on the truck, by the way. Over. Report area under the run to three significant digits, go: 87.2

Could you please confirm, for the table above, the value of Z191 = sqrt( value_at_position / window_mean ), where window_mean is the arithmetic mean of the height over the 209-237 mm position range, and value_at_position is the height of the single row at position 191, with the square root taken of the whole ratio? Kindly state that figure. 0.99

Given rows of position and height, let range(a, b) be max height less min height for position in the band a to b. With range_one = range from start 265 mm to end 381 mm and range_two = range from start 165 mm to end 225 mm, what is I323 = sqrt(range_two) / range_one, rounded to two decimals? 1.25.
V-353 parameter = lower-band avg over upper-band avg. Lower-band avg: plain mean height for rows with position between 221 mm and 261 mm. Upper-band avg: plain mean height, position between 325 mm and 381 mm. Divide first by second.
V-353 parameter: 1.08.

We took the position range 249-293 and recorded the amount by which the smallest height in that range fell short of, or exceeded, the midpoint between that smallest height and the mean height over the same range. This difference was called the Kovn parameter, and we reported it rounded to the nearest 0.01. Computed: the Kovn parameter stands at -0.13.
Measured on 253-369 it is -0.18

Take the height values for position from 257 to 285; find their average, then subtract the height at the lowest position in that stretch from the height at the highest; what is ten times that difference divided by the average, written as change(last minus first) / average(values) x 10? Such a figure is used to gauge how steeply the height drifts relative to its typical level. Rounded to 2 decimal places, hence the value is -0.83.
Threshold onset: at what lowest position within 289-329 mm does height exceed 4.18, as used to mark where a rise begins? 291 mm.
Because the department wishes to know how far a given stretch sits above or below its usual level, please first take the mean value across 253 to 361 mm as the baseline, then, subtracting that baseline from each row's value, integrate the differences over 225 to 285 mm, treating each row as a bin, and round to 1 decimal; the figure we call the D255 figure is 9.6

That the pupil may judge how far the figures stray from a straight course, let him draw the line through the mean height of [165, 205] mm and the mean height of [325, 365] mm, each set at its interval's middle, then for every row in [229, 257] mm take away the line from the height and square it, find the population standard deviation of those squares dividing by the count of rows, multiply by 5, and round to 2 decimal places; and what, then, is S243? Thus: 0.15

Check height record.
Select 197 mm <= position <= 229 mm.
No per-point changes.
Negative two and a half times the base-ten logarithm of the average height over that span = -1.61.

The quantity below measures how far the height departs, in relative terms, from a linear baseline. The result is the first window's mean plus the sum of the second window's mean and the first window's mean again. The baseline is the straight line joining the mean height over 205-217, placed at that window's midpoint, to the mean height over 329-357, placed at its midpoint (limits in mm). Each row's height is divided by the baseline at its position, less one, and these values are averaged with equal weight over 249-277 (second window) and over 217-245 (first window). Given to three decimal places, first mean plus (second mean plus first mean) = 0.090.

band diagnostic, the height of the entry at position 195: 4.39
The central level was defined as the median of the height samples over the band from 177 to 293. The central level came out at 4.39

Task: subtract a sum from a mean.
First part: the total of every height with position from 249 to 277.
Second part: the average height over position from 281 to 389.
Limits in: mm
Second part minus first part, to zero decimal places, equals -28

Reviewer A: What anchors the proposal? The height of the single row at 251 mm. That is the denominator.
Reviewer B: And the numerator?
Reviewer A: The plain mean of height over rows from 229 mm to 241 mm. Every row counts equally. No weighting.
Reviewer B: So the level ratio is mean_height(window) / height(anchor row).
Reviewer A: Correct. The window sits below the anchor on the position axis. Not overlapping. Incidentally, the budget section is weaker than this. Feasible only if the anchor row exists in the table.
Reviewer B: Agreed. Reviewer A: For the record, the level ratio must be 0.99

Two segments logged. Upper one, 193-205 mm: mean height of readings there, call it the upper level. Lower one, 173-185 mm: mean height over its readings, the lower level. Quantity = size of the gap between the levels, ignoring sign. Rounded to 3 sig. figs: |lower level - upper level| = 1.09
